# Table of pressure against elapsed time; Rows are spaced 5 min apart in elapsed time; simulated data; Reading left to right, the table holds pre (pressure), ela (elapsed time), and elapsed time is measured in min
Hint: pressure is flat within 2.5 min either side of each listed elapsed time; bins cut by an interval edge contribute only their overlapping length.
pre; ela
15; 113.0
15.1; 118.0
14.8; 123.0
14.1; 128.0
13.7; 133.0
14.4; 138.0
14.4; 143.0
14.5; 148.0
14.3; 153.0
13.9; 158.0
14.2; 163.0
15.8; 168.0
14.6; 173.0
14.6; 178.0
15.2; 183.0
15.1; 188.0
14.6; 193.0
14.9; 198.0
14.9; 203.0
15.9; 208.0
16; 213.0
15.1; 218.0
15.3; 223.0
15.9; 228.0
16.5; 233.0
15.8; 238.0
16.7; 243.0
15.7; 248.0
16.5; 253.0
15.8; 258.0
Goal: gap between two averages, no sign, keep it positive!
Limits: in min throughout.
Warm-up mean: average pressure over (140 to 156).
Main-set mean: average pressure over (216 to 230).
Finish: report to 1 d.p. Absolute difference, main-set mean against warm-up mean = 1.0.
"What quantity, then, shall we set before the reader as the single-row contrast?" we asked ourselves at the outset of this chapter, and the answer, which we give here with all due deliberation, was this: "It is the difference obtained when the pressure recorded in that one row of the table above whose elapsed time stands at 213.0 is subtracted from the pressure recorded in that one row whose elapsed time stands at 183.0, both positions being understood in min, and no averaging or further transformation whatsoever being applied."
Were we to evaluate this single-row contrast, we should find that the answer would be -0.80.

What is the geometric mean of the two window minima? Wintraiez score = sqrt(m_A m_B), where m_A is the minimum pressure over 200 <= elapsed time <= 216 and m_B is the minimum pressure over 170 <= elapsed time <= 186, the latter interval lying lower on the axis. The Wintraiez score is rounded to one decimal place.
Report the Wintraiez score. 14.7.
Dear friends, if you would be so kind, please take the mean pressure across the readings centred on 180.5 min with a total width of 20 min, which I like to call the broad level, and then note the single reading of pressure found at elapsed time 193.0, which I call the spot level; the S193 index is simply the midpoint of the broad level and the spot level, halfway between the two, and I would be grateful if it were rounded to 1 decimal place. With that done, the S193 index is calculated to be 14.7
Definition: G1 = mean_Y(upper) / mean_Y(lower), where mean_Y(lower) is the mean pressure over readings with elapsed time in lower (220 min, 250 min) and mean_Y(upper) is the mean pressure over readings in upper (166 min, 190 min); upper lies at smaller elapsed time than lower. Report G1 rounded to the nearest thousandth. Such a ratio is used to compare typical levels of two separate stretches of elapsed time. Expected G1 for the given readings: 0.942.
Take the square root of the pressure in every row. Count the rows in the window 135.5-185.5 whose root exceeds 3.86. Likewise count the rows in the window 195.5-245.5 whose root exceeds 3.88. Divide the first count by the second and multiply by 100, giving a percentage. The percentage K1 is 25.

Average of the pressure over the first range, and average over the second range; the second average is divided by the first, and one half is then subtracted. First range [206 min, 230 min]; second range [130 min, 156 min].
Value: 0.41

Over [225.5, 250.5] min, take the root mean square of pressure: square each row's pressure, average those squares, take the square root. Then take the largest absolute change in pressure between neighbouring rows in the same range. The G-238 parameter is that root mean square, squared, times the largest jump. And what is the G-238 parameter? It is 260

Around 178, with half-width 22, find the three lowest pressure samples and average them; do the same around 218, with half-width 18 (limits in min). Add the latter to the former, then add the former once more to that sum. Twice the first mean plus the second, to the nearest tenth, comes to 43.6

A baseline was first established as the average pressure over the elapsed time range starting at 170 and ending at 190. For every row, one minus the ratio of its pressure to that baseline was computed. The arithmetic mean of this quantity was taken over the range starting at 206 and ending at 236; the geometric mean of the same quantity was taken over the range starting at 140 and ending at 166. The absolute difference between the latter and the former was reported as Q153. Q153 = 0.100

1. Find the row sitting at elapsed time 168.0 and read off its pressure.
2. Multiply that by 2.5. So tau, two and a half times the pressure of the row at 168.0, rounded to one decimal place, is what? 39.5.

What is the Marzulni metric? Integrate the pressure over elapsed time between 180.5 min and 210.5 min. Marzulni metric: 453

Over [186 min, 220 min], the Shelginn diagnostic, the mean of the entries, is 15.2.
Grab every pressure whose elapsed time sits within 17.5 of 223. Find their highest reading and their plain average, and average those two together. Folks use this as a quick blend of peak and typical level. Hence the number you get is 16.1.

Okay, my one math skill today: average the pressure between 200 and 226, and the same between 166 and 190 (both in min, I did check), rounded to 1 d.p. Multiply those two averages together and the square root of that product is 15.2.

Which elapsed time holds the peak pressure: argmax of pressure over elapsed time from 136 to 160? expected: 148.0 min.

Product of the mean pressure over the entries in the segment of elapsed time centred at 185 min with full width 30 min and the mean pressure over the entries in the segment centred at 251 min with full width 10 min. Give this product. 239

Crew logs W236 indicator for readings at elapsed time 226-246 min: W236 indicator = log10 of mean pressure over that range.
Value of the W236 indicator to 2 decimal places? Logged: 1.21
